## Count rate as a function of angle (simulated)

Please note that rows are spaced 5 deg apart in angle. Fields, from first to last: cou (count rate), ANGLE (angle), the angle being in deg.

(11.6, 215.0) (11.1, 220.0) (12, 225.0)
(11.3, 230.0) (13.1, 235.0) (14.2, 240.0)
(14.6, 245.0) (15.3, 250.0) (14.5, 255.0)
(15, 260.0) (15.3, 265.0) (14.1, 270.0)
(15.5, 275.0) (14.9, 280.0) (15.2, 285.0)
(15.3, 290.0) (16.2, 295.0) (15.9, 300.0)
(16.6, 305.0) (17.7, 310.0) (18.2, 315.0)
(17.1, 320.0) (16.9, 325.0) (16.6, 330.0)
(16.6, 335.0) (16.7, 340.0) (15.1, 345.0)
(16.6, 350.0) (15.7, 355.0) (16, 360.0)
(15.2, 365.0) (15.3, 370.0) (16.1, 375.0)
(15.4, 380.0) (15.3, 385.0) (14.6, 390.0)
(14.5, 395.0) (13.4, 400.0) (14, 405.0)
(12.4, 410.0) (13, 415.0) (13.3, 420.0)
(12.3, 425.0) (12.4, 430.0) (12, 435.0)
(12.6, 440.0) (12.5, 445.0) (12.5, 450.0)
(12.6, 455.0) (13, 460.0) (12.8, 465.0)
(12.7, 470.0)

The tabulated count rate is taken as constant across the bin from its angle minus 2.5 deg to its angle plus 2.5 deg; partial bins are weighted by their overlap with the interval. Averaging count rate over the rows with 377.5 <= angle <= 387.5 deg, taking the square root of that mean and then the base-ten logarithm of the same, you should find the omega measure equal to 0.593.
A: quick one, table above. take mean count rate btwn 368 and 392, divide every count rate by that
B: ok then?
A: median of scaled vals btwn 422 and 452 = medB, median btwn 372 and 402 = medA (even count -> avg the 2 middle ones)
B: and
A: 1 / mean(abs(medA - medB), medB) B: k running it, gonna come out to 2.05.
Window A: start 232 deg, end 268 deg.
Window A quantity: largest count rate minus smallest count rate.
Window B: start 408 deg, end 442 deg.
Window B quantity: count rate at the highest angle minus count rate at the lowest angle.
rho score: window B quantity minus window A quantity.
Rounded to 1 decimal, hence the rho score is -2.0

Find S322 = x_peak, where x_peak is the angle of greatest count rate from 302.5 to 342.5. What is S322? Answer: 315.0 deg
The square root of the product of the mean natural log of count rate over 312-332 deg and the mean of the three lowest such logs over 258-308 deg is 2.76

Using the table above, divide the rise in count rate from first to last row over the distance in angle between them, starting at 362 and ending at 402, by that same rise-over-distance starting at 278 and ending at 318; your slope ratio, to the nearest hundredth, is -0.55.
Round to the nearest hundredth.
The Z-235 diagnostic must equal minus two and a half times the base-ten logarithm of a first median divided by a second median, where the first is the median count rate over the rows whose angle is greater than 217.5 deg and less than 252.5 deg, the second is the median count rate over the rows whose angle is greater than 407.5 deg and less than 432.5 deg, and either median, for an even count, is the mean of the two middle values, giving -0.06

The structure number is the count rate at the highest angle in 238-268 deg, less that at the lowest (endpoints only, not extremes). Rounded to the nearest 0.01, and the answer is 1.10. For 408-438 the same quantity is -0.40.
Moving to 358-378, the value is 0.10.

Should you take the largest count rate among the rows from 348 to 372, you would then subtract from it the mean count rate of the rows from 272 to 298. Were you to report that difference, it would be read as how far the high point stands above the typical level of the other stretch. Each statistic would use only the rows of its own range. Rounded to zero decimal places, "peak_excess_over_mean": 1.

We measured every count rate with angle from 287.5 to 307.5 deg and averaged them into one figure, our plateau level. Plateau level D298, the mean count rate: 16.0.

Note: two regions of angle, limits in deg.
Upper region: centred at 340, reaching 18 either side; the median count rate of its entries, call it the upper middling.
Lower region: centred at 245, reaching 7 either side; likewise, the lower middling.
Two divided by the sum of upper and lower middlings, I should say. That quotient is 0.0641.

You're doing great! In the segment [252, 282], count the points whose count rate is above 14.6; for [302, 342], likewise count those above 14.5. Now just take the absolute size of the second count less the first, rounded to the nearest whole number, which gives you 4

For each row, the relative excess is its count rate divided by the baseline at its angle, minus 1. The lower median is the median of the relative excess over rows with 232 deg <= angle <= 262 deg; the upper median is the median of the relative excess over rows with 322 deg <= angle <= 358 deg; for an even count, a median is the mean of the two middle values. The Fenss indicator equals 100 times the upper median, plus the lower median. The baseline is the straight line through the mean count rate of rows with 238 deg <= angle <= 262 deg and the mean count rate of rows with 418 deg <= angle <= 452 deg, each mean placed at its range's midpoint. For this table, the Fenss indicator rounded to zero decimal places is 21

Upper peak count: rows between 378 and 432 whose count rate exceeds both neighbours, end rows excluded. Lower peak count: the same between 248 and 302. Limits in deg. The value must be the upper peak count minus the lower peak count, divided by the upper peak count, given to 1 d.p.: -0.5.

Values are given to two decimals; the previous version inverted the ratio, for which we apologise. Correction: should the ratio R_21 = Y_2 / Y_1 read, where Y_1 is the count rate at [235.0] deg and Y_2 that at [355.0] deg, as 1.20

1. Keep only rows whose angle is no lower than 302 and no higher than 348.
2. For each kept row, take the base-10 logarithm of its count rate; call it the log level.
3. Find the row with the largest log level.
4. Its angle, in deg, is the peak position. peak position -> 315.0 deg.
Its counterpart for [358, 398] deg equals 375.0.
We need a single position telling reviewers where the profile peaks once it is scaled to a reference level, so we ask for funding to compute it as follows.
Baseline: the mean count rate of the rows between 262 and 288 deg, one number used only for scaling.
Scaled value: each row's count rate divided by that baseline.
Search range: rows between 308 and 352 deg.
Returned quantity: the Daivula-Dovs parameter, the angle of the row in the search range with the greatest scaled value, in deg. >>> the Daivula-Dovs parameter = 315.0 deg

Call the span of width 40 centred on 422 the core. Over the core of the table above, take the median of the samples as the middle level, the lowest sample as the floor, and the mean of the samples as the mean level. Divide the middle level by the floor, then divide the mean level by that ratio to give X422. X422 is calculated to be 12.2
